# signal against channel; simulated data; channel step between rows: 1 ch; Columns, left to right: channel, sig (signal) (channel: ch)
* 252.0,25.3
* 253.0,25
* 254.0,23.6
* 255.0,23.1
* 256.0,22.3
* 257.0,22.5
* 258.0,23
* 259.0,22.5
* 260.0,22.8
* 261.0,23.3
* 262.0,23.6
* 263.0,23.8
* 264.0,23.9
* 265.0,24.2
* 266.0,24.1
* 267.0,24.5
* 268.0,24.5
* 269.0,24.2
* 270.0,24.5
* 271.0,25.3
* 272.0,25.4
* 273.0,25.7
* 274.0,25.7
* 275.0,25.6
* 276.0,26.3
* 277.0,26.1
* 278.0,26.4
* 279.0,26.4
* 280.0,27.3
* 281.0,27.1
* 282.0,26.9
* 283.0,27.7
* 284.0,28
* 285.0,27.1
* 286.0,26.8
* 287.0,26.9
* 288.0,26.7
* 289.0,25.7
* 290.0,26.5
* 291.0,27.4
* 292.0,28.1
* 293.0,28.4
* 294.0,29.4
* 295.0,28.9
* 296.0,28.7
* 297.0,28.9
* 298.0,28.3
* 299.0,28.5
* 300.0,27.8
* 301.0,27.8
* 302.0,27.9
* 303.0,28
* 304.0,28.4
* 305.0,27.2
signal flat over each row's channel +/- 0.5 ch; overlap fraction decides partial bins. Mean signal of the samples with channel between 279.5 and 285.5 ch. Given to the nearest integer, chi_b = 27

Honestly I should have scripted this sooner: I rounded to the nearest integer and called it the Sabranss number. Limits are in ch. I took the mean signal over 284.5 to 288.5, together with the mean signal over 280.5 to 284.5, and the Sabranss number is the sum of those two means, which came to 54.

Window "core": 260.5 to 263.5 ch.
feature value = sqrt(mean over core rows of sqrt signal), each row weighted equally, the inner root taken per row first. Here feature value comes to 2.20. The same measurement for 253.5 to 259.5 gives 2.19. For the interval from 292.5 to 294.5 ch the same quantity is 2.32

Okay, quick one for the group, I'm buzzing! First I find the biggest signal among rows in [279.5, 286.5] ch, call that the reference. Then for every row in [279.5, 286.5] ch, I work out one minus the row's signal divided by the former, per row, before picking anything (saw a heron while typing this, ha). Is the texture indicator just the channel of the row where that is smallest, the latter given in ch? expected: 284.0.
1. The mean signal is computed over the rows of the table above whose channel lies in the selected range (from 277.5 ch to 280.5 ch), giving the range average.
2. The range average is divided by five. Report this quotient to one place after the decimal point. 5.3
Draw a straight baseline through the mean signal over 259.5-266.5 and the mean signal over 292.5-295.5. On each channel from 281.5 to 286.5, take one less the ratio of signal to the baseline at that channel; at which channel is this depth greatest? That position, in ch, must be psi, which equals 286.0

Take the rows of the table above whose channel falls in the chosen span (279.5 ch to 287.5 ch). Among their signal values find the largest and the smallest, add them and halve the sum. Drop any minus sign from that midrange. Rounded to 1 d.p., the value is 27.4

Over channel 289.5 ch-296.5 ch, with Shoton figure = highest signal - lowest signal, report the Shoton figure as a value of 2.9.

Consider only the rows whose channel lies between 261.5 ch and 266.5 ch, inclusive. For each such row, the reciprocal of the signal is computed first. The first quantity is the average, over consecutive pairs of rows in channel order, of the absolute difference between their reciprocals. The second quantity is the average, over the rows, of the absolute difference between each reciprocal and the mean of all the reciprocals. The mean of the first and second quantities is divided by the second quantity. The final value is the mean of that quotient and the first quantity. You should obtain 0.488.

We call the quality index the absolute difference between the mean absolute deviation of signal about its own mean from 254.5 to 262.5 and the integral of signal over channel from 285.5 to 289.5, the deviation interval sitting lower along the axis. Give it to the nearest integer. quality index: 106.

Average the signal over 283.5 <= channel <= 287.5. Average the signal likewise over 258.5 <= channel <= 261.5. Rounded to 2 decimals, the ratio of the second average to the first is 0.84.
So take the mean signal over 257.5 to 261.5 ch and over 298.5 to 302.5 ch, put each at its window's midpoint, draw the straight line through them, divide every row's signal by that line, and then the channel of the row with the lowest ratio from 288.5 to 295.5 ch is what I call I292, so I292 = 289.0 ch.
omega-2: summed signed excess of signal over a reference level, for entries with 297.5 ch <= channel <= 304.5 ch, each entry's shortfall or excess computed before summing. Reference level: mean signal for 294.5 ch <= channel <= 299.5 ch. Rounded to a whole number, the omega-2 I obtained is -4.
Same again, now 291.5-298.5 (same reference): 0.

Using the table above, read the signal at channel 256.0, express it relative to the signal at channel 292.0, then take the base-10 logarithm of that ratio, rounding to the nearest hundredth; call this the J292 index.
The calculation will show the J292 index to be -0.10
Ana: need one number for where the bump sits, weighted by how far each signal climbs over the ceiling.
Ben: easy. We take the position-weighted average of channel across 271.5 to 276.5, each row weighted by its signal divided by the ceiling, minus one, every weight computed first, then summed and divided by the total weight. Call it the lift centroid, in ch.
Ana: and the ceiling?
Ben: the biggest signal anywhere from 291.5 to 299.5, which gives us 273.9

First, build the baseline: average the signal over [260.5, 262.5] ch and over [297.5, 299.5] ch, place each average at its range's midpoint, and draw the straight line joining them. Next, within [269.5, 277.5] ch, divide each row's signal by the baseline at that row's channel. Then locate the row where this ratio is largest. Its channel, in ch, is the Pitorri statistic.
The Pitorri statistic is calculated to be 276.0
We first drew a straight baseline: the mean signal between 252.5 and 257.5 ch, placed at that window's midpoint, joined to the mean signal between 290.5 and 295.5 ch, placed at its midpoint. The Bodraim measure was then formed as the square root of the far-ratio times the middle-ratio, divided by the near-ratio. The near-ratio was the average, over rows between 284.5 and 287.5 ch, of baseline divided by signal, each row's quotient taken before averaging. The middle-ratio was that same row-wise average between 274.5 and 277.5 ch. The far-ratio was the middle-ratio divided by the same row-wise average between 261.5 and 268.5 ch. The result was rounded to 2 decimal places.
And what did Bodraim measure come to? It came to 0.97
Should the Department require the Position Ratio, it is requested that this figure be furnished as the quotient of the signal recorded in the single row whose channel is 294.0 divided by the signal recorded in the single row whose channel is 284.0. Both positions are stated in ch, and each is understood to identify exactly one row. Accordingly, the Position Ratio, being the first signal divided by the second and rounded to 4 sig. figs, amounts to 1.050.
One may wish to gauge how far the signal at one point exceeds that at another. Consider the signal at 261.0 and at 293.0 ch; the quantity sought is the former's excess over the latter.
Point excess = -5.1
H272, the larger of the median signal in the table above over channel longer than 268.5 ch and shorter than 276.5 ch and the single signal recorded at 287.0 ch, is 26.9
